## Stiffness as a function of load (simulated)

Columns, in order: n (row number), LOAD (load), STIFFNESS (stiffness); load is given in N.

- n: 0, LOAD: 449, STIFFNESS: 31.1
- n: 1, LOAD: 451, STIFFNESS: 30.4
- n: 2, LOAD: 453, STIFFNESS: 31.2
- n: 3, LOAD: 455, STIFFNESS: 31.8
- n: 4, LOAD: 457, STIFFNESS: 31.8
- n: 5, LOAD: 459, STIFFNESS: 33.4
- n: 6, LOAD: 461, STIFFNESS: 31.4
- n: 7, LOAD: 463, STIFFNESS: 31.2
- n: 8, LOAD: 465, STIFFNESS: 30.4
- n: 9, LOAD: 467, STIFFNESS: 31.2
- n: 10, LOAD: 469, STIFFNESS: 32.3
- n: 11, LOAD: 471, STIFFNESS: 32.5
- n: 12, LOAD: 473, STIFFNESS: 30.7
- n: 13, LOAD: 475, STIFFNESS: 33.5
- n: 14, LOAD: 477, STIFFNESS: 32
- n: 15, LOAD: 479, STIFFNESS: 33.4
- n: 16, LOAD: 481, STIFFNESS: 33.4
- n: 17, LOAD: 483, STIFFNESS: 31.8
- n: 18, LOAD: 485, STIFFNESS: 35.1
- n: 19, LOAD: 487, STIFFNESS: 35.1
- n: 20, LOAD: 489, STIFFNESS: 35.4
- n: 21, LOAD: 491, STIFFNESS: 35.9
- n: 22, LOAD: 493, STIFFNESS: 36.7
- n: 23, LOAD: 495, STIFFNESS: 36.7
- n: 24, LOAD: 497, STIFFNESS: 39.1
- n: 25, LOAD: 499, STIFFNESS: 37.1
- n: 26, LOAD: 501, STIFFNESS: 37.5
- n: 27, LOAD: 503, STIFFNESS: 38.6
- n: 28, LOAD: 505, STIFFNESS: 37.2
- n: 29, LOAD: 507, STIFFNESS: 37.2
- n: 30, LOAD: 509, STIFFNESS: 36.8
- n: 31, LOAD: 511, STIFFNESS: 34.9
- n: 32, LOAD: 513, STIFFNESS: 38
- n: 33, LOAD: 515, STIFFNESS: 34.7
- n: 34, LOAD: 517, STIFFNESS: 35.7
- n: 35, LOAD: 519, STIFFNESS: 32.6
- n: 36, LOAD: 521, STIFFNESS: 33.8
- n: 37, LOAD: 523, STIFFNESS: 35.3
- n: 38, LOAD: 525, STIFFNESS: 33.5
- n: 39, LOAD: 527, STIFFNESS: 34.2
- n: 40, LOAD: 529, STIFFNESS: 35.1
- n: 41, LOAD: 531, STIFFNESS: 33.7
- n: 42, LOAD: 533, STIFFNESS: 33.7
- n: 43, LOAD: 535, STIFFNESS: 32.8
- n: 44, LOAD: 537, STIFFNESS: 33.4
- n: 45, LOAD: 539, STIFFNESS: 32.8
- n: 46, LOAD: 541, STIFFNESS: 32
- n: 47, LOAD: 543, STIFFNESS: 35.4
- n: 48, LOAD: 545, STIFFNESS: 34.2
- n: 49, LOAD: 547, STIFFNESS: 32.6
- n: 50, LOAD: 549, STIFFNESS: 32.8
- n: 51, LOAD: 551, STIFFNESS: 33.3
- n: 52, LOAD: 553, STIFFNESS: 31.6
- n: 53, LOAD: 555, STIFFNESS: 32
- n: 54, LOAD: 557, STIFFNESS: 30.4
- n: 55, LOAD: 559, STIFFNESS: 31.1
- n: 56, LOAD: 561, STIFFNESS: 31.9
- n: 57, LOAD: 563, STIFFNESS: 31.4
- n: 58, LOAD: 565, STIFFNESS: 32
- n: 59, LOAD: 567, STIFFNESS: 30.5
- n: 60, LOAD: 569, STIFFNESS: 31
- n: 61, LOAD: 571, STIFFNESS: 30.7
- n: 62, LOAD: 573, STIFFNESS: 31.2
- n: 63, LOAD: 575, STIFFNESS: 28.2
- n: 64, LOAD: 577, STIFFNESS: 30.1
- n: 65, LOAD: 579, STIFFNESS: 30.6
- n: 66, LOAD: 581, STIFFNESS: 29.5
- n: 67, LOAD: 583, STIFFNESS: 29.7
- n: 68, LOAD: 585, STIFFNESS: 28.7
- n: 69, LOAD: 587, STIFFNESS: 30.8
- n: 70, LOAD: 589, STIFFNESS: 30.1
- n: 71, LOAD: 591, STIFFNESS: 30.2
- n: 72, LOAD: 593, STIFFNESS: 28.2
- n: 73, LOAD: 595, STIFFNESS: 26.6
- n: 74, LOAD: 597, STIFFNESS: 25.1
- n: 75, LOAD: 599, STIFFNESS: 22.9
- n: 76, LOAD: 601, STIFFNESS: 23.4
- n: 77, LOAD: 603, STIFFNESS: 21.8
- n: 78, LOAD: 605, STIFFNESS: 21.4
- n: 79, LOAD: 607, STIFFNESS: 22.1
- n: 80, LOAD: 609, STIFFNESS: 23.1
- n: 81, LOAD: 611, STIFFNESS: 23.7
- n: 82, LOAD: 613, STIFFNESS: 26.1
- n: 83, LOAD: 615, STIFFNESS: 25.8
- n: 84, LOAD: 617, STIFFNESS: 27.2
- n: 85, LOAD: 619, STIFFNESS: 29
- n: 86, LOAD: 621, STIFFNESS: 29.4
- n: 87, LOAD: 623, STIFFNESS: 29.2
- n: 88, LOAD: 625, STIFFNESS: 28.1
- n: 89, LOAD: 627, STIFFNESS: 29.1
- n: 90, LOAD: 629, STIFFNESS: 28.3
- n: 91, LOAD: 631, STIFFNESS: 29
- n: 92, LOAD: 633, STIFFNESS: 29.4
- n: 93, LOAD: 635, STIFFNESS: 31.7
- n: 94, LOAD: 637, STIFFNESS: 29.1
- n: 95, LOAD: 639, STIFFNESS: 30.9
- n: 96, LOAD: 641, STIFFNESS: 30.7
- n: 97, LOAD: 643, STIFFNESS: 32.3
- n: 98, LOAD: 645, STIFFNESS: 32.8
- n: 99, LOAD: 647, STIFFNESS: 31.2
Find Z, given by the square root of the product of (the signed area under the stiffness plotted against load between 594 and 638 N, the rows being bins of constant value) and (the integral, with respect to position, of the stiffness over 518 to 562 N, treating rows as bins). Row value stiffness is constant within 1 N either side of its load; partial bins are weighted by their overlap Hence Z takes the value 1301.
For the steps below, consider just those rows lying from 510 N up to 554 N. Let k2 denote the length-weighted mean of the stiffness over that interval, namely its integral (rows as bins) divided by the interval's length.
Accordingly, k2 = 33.9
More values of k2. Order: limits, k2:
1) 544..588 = 31.1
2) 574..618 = 26.6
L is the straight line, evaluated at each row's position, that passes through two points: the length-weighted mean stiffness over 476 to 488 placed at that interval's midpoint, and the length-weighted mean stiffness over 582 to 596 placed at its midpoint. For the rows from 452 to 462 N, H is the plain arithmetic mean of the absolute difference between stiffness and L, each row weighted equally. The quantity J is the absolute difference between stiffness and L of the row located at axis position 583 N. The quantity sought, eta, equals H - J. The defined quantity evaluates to 2.3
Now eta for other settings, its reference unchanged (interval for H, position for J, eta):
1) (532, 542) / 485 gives -0.1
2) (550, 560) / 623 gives -0.2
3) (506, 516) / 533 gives 1.7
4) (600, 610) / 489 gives 4.0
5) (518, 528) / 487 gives 0.2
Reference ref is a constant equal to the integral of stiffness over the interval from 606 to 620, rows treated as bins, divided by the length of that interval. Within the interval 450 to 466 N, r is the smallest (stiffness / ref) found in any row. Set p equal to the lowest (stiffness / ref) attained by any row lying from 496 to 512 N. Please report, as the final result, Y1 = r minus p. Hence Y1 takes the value -0.18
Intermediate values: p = 1.38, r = 1.20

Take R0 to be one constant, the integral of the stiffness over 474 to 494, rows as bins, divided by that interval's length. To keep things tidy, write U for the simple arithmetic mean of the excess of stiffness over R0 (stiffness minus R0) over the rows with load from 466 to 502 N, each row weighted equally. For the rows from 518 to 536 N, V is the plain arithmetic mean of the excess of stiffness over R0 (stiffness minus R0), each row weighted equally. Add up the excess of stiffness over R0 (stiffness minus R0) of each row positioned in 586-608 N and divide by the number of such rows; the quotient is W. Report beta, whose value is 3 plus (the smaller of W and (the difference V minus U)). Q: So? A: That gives -5.5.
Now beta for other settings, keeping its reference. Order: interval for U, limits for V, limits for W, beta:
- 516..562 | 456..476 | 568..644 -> -3.2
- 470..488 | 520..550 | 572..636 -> -3.7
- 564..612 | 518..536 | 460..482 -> 0.8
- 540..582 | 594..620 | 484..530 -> -4.1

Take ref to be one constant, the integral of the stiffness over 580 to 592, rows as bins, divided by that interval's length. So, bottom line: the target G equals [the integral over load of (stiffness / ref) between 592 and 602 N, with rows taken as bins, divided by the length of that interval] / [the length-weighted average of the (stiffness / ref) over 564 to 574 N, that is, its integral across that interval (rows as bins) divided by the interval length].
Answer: 0.81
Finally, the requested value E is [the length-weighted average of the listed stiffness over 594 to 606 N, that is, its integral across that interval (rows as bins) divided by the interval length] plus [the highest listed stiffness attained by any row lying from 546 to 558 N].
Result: 57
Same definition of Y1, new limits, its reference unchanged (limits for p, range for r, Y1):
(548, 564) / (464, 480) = 0.00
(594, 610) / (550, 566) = 0.36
